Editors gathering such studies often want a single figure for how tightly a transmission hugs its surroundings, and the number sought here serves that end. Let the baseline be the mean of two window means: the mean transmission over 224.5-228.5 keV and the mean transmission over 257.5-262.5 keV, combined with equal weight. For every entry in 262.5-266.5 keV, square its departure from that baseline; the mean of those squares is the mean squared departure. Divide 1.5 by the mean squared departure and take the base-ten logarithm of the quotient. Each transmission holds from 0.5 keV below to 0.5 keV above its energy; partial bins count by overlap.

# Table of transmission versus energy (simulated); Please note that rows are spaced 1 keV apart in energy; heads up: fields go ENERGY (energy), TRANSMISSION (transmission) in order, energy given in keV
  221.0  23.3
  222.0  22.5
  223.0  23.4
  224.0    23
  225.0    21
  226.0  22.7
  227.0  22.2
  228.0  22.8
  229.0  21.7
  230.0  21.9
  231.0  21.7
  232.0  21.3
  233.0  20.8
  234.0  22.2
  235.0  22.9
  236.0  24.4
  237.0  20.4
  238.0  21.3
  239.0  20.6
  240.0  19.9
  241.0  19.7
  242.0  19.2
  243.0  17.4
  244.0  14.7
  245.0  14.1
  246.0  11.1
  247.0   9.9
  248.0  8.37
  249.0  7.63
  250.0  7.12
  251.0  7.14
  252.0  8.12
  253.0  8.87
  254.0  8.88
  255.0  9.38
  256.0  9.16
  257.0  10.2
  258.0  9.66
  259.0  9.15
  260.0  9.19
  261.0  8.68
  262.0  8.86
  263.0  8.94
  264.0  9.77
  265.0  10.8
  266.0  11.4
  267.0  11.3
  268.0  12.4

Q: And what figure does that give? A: -1.30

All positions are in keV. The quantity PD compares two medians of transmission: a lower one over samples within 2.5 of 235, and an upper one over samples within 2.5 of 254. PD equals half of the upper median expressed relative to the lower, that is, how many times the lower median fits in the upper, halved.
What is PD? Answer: 0.20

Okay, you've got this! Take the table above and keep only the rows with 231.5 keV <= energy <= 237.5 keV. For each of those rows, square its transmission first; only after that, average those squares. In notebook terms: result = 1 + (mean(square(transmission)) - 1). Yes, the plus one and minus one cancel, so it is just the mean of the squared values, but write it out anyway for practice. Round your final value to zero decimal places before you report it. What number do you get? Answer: 486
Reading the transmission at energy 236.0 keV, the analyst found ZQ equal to 24.4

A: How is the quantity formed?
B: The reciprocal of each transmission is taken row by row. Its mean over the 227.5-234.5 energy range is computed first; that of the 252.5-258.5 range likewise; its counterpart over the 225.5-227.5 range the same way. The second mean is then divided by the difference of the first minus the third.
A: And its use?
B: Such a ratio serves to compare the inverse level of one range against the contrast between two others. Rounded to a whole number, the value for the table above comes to 76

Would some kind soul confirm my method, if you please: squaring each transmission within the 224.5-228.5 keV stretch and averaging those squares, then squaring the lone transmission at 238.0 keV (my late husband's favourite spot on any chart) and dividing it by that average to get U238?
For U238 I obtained 0.92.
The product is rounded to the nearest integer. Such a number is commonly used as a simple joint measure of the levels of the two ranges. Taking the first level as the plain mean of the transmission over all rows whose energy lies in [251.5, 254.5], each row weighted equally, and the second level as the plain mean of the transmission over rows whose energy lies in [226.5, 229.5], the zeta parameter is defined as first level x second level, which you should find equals 192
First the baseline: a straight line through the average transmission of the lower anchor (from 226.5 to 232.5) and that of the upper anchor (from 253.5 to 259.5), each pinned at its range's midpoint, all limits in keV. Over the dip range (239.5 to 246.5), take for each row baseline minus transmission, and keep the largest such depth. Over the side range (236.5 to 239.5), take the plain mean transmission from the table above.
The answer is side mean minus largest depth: 18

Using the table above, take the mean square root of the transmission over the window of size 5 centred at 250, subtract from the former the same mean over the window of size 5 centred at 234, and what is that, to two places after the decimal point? -1.95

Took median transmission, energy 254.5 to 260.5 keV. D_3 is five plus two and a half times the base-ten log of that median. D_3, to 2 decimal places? 7.42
